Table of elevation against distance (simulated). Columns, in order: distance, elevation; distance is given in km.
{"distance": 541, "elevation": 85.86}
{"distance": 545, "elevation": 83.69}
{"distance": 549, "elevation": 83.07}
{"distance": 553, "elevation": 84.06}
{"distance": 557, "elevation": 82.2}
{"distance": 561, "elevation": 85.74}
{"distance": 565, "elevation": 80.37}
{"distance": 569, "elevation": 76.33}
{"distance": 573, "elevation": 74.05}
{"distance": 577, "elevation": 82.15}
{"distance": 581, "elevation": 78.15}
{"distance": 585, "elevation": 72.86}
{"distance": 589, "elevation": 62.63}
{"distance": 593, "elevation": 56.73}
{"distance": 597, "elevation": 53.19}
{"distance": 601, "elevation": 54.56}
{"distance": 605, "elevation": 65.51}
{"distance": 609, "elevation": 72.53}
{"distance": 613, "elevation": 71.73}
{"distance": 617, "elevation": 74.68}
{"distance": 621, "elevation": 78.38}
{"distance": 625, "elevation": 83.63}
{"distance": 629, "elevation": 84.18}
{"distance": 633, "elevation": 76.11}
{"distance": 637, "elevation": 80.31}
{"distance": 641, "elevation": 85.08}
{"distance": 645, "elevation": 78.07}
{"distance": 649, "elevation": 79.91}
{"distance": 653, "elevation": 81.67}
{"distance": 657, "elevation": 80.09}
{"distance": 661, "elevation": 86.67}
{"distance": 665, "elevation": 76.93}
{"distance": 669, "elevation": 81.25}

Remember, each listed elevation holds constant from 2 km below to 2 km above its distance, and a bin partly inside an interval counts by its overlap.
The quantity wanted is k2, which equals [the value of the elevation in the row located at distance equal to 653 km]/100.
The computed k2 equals 0.82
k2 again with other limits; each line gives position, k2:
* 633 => 0.76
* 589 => 0.63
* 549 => 0.83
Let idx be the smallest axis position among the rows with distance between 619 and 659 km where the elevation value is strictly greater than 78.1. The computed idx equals 621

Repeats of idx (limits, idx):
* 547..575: 549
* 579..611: 581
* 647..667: 649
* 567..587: 577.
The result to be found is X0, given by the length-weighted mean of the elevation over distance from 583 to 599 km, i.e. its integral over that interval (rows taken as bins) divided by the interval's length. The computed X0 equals 61.4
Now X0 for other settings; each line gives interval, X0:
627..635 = 80.1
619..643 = 81.3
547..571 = 82.0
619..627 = 81.0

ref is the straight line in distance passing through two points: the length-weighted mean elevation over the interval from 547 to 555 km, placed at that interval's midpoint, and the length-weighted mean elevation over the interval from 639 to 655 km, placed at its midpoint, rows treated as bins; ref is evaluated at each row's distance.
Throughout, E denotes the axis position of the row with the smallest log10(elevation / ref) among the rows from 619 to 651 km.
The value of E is 633 km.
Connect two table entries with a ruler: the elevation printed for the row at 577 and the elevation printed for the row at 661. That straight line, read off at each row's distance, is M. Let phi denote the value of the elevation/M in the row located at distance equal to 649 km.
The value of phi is 0.93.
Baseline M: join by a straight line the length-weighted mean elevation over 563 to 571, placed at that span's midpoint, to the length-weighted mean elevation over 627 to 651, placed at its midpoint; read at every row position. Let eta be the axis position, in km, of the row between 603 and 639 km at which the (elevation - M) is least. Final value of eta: 605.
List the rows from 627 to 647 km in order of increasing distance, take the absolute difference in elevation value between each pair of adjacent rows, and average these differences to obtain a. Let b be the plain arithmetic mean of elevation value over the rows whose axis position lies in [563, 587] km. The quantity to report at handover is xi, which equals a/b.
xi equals 0.078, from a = 6.0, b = 77.3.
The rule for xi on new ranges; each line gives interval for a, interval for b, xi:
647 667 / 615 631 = 0.061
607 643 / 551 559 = 0.046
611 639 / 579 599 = 0.064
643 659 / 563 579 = 0.022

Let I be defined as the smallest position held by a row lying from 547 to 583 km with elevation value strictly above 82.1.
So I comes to 549 km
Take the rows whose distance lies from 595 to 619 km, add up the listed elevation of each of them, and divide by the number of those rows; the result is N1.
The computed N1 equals 65.4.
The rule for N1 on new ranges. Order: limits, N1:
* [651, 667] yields 81.3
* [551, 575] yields 80.5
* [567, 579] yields 77.5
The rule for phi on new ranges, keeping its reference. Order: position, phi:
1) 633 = 0.89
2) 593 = 0.68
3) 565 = 0.99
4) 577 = 1.00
